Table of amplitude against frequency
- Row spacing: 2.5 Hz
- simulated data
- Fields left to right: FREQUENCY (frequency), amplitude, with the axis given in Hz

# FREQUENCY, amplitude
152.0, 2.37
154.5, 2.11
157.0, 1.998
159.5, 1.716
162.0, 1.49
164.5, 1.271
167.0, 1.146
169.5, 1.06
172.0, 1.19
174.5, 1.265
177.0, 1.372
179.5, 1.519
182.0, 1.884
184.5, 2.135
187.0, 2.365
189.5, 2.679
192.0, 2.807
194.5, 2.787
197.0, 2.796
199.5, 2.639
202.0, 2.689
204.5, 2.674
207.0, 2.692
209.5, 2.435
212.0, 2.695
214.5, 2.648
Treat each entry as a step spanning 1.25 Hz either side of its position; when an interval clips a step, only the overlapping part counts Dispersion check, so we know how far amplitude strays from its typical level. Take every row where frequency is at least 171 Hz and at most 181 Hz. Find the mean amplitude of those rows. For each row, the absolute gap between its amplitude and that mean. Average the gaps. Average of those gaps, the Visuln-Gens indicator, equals 0.109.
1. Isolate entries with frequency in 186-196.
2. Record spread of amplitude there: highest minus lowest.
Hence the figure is 0.44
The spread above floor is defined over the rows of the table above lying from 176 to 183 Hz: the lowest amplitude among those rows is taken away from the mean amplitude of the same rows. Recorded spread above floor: 0.22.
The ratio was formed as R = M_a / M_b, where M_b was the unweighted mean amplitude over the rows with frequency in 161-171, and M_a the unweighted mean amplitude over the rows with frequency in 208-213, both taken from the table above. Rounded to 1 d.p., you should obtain 2.1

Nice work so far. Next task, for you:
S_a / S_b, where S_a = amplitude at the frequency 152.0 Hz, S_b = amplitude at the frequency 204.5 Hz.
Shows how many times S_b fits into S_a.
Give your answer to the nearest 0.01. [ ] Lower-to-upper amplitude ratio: 0.89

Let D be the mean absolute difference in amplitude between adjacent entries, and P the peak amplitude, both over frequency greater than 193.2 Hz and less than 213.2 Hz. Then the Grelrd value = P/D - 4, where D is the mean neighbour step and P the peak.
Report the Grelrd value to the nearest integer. 22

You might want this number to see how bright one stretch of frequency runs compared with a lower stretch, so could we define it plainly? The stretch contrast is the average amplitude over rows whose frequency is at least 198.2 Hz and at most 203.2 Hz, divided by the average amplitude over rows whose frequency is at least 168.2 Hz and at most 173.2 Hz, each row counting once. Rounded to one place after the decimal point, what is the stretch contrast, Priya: 2.4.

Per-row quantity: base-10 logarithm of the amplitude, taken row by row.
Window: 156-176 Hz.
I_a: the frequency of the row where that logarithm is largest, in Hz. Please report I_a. 157.0 Hz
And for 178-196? 192.0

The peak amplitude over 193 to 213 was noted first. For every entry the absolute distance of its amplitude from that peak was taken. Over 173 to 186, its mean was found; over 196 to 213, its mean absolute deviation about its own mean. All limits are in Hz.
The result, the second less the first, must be -1.1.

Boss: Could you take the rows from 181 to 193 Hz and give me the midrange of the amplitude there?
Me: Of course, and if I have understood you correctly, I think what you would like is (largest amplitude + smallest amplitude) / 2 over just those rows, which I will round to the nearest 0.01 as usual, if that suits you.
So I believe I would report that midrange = 2.35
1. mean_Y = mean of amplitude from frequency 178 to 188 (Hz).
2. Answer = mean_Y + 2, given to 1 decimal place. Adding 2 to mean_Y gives 4.0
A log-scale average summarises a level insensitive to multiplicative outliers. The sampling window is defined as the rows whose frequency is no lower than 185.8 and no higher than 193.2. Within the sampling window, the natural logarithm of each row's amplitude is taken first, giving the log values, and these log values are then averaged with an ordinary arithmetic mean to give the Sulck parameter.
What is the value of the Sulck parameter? 0.96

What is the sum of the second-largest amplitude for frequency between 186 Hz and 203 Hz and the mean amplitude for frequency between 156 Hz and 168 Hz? 4.3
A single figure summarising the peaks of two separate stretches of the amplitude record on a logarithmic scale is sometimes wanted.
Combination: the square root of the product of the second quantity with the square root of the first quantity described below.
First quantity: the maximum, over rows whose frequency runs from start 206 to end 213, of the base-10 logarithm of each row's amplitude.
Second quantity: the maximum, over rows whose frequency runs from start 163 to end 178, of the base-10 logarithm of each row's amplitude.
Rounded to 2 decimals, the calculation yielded 0.30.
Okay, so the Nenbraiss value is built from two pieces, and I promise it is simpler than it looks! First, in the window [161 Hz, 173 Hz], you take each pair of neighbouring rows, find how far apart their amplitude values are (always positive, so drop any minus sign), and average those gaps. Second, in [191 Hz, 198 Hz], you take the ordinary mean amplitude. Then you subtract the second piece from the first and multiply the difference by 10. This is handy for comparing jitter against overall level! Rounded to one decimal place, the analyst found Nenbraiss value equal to -26.6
